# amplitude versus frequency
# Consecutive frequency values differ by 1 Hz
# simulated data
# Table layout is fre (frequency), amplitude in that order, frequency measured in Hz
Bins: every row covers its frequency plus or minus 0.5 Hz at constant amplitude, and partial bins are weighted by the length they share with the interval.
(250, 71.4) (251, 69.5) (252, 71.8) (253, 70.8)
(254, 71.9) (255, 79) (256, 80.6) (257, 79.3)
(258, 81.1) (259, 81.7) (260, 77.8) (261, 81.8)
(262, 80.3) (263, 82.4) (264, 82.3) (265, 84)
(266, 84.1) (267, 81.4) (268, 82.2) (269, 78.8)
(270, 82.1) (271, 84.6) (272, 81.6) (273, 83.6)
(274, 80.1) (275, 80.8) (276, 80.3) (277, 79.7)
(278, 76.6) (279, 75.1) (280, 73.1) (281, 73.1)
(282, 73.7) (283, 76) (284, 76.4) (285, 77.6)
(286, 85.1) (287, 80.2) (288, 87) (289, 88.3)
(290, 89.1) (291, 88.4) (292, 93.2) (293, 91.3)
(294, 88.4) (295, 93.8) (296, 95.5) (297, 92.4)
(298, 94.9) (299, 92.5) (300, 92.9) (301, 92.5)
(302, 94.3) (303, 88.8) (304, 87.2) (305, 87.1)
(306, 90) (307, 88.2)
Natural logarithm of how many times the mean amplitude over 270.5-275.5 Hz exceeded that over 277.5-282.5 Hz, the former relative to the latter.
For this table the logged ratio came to 0.10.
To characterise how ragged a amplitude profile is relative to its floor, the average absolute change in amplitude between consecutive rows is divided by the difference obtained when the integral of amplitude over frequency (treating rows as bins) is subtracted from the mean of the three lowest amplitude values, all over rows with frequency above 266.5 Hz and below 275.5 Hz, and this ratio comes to -0.004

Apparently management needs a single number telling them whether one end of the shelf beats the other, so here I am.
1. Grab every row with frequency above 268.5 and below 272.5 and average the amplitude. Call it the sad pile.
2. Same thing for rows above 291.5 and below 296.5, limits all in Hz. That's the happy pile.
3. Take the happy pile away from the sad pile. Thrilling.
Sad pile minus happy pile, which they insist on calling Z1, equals -11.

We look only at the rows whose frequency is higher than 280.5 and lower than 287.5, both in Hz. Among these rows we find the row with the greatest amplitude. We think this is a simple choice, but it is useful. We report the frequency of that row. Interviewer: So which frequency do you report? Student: 286 Hz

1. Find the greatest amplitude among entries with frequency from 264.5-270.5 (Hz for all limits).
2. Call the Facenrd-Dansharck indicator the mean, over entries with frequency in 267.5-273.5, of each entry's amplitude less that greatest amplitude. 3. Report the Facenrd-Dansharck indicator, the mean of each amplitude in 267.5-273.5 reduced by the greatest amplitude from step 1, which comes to -2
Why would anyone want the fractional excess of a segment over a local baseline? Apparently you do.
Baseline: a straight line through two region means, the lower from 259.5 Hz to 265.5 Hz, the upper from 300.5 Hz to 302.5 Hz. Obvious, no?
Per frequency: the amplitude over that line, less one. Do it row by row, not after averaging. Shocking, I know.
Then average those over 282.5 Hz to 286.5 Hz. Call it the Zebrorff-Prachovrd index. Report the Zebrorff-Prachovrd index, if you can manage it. -0.11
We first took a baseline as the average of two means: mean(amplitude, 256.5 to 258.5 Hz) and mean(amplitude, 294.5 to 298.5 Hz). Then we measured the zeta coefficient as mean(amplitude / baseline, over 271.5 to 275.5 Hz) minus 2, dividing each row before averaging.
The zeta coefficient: -1.06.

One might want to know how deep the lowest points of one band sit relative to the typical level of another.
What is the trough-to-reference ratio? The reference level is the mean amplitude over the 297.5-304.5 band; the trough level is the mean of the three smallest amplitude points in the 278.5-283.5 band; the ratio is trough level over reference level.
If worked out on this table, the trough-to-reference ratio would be 0.80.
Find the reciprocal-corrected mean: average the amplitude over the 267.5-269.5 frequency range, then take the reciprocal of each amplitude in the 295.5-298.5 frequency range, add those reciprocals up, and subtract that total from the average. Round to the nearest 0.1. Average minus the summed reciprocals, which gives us 80.5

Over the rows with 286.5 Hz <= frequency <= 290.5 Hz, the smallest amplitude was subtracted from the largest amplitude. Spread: 8.9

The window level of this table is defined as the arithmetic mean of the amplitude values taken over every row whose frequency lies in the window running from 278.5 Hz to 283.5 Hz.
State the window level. 74.2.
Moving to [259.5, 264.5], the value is 80.9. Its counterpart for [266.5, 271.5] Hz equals 81.8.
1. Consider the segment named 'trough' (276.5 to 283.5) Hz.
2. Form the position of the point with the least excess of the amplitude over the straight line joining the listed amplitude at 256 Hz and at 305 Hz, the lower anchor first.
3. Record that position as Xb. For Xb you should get 281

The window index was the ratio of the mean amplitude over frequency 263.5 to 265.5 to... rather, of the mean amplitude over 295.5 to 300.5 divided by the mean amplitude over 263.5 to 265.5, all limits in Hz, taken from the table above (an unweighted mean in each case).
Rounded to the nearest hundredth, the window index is 1.13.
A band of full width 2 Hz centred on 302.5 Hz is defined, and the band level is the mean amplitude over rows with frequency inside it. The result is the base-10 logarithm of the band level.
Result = 1.962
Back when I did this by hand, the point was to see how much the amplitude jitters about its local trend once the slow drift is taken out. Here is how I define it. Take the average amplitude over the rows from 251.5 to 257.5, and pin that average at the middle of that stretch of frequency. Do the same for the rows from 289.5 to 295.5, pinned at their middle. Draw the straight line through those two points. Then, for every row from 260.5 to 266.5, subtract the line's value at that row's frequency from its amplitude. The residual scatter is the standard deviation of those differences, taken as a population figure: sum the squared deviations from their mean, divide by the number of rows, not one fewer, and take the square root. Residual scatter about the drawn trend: 0.82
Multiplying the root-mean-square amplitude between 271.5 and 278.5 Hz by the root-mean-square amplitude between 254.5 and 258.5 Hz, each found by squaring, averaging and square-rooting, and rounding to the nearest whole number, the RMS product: 6433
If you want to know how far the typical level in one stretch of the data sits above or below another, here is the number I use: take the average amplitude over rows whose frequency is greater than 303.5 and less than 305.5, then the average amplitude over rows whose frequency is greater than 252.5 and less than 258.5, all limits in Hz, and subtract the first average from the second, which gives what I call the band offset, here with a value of -10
